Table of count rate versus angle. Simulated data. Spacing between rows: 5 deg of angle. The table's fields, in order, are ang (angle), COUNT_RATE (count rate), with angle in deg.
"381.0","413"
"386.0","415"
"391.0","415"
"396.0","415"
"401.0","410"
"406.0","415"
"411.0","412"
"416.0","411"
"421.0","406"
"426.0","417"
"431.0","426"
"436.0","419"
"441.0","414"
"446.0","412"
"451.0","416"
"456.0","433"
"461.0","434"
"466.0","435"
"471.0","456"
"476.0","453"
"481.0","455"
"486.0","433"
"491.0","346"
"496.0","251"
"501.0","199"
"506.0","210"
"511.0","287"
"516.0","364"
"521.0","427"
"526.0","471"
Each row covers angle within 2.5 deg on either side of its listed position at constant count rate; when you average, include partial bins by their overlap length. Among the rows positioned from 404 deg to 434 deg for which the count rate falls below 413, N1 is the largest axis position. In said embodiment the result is 421.0 deg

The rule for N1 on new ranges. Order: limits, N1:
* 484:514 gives 511.0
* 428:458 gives 446.0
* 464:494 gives 491.0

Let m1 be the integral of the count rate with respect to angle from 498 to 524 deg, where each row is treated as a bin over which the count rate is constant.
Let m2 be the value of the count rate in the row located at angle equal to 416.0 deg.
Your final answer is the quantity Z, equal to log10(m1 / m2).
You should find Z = 1.28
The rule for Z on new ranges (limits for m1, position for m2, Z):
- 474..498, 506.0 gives 1.65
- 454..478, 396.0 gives 1.41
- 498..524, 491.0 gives 1.35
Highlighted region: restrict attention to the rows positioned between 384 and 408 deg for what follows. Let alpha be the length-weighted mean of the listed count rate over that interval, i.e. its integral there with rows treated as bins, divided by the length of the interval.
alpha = 414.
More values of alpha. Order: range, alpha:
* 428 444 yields 419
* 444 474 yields 432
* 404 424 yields 411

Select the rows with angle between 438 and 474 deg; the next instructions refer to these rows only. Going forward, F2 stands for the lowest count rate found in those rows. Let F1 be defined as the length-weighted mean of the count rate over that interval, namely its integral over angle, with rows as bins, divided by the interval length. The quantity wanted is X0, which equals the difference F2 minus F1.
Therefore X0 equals -17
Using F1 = 429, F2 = 412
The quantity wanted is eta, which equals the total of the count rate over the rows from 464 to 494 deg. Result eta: 2578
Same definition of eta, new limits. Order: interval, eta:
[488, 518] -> 1657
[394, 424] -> 2469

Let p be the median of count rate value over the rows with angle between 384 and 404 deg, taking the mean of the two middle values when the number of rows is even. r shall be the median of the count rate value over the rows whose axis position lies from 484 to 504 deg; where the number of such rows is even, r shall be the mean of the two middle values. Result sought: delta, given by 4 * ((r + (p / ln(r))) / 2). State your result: 743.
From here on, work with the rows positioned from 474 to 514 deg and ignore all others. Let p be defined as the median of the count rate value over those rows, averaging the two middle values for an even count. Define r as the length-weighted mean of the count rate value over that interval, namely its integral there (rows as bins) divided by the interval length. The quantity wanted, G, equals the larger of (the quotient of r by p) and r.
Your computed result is 328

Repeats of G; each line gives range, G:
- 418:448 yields 416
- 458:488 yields 444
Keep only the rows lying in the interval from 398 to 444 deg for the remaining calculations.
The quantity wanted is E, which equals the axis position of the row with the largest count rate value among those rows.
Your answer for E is 431.0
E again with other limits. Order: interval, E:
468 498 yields 471.0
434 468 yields 466.0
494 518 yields 516.0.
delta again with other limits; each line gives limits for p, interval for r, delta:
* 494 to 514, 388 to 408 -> 906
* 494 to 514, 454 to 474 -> 945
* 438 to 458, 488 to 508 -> 614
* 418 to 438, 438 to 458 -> 969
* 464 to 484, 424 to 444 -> 986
